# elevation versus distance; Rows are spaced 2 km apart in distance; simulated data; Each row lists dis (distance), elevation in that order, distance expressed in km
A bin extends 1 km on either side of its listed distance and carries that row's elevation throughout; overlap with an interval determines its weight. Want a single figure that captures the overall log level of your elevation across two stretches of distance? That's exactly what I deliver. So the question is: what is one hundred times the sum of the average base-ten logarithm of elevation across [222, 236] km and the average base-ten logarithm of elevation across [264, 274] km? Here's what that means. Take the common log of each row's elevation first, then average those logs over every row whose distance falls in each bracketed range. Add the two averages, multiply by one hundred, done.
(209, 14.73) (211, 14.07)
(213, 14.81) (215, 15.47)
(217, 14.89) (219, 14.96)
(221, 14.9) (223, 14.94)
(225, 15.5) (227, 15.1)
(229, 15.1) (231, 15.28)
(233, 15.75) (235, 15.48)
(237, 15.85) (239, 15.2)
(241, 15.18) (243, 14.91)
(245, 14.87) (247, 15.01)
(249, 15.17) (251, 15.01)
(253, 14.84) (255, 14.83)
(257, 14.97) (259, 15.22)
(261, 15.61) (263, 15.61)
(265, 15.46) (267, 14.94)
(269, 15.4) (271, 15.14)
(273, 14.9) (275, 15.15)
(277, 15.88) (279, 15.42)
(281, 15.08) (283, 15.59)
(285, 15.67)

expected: 237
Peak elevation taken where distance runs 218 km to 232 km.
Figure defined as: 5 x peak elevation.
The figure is 77.5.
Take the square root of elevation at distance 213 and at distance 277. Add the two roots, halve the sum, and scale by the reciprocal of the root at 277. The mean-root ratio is 0.983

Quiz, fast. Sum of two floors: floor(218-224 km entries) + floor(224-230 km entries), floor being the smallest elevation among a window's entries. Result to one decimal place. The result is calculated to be 30.0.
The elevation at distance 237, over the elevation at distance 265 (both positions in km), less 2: -0.97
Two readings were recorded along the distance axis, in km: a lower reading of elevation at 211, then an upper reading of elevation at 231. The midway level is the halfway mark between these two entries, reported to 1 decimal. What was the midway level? 14.7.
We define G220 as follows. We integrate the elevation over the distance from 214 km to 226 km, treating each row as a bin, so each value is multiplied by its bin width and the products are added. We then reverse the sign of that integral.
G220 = -181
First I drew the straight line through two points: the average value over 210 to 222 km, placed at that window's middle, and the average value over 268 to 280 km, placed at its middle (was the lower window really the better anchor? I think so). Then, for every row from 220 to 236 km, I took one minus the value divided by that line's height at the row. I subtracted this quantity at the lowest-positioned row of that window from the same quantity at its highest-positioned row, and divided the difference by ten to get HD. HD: -0.003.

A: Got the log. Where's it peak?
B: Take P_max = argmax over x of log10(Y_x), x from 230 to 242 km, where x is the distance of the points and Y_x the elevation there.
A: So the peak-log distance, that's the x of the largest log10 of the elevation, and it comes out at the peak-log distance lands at 237 km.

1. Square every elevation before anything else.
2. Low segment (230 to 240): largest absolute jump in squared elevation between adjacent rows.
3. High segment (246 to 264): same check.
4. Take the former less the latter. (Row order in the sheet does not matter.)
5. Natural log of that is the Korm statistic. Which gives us 2.10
